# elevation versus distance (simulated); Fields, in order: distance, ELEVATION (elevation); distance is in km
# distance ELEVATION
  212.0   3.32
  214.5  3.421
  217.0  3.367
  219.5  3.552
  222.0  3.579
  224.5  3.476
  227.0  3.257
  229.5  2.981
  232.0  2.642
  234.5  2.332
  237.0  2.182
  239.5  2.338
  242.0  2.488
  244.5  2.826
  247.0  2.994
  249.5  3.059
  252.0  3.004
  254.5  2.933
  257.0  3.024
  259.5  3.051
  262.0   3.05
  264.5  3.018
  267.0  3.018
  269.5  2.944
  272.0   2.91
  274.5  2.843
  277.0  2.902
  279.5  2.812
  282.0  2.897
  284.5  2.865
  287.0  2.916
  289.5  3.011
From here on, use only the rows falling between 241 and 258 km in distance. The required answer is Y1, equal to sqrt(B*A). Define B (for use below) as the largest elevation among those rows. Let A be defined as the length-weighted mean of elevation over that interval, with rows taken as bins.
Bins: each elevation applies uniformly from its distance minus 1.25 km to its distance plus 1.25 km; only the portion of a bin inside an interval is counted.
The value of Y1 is 2.98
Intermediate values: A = 2.91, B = 3.059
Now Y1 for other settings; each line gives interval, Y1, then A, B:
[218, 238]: 3.28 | 3.01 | 3.579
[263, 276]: 2.98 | 2.95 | 3.018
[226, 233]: 3.11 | 2.96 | 3.257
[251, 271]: 3.03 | 3.00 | 3.051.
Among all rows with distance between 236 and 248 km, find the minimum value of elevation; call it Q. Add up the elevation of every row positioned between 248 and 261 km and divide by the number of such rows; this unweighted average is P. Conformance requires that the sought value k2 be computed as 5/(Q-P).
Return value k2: -6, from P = 3.01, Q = 2.182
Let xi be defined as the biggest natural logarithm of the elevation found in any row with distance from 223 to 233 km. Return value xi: 1.25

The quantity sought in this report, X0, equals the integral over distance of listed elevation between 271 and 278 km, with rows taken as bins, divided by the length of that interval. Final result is 2.88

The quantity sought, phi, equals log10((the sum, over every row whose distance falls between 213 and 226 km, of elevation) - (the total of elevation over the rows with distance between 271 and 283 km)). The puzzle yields 0.5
